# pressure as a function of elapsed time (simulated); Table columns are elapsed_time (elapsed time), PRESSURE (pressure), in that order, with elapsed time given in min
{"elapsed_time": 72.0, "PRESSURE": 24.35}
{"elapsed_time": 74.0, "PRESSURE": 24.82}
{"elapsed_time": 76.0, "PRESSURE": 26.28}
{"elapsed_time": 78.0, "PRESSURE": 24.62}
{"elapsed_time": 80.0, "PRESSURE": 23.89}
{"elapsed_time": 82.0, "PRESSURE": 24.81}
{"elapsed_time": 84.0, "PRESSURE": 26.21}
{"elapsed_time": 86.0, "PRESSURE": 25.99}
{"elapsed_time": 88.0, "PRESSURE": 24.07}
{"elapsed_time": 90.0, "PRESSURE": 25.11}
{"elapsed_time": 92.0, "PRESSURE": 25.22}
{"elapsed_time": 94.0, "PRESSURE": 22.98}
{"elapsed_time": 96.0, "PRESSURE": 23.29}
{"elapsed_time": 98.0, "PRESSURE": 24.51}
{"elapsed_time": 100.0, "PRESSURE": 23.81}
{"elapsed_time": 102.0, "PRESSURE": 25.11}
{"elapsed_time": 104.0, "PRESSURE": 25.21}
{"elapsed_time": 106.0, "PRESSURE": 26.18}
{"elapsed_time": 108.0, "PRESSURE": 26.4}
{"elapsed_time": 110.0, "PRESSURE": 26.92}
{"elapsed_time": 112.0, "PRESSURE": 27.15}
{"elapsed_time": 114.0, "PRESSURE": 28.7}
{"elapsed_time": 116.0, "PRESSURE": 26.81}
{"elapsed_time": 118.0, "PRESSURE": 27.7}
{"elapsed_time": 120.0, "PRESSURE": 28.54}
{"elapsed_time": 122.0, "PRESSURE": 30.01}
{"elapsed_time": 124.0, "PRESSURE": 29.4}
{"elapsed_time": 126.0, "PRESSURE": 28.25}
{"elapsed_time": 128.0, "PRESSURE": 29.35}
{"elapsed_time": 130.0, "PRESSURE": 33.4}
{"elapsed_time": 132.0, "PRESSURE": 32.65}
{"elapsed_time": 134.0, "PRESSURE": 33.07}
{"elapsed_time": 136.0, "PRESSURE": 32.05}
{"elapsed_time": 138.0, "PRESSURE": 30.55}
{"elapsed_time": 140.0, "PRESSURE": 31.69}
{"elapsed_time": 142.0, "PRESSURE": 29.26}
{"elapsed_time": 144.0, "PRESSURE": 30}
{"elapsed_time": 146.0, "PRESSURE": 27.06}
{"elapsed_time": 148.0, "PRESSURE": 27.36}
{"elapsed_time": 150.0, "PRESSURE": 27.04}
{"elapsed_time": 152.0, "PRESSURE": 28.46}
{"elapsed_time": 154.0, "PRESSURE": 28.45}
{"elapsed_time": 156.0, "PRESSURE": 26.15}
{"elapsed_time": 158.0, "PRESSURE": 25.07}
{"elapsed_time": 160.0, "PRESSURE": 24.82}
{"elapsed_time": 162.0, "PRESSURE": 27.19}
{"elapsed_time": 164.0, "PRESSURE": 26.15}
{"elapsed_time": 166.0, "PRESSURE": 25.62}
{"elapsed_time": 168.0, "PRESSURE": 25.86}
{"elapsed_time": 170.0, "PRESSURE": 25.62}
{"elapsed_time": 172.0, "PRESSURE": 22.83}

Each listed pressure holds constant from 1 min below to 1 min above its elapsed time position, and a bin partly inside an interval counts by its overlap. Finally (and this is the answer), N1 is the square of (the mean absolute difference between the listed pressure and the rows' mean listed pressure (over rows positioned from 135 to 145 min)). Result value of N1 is 0.9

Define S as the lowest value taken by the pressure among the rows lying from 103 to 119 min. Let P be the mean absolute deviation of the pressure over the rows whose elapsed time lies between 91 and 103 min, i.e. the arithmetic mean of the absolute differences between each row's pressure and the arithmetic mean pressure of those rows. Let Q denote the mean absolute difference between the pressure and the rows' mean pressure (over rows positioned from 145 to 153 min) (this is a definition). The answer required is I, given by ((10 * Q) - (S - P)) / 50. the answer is -0.39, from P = 0.8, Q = 0.49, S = 25.21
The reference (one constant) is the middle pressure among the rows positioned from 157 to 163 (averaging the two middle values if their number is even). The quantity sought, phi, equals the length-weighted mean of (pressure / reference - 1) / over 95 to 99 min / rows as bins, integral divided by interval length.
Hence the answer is -0.05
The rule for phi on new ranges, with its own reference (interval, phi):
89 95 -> -0.03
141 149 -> 0.13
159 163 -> 0.04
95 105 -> -0.03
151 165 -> 0.06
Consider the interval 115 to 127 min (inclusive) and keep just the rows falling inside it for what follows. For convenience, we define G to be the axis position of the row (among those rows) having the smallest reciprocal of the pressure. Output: 122.0 min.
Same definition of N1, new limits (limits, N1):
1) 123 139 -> 2.9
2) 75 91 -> 0.6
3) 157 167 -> 0.5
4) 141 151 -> 1.4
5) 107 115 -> 0.5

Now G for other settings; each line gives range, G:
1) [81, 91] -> 84.0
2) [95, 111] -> 110.0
